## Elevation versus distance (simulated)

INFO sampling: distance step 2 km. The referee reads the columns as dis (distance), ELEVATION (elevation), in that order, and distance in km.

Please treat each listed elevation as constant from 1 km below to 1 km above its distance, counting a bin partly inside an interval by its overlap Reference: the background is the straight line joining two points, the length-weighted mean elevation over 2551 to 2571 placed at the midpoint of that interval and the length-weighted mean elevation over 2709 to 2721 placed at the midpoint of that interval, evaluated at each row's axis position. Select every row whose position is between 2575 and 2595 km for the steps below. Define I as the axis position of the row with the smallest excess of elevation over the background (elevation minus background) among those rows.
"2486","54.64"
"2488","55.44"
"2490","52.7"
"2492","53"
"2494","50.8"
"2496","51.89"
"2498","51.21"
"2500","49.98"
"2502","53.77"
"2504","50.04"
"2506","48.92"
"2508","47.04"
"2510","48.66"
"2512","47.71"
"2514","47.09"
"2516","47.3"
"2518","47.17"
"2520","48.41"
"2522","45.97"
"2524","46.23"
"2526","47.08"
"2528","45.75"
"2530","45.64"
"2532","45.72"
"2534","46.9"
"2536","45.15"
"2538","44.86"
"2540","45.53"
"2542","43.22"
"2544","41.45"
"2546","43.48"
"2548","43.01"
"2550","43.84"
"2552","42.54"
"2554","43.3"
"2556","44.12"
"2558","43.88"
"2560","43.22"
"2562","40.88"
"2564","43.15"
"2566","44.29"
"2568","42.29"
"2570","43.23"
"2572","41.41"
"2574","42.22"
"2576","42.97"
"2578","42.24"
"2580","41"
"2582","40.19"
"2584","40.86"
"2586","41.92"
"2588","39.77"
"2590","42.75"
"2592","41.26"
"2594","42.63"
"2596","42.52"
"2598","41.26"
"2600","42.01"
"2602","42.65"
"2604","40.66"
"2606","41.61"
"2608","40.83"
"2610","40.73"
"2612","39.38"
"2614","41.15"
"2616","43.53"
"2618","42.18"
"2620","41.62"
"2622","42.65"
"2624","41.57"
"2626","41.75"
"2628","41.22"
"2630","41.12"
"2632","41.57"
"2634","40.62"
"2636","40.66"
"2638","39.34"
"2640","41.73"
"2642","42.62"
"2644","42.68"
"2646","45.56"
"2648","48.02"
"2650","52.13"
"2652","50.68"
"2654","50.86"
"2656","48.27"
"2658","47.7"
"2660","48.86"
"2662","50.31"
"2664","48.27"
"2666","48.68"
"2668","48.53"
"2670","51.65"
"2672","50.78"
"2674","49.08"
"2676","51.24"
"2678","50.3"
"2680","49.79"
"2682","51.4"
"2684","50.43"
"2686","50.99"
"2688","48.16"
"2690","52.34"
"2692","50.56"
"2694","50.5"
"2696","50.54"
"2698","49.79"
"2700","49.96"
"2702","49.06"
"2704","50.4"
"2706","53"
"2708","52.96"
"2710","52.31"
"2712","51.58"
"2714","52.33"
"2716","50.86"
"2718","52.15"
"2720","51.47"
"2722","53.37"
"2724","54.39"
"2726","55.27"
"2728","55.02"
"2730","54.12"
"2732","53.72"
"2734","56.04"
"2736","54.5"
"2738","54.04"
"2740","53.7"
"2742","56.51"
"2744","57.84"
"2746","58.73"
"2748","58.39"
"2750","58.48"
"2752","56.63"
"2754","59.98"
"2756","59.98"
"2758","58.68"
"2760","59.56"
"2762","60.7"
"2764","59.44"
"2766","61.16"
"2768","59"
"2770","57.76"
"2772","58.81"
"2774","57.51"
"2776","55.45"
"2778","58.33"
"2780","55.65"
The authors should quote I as 2588 km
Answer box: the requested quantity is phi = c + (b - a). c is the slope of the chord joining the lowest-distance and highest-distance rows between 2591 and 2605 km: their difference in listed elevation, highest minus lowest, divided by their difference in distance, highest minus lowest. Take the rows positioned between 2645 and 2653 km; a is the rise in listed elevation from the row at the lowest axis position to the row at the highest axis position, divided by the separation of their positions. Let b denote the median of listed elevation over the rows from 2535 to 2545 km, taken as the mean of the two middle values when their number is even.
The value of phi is 44.0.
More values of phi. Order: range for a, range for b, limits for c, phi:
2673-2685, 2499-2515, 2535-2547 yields 48.5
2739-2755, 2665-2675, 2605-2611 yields 48.4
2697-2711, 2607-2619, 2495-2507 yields 40.5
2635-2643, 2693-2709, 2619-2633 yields 50.1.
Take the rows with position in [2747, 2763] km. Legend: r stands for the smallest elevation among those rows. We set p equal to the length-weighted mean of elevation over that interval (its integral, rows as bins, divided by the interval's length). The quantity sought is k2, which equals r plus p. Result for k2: 116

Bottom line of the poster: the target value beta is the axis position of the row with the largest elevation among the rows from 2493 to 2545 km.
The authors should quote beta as 2502 km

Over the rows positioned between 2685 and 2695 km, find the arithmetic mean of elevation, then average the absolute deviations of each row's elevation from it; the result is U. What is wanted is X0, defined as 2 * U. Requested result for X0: 1.9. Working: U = 0.94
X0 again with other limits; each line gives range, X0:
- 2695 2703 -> 0.8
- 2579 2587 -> 0.9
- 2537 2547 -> 2.4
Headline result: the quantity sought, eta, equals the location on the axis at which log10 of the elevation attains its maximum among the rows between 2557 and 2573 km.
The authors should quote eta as 2566 km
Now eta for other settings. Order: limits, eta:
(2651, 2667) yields 2654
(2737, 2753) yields 2746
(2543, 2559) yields 2556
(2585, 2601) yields 2590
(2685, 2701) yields 2690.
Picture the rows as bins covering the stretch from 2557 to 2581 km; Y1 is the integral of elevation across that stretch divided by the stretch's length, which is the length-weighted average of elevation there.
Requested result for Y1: 43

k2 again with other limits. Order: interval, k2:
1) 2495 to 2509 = 97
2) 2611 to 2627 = 81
